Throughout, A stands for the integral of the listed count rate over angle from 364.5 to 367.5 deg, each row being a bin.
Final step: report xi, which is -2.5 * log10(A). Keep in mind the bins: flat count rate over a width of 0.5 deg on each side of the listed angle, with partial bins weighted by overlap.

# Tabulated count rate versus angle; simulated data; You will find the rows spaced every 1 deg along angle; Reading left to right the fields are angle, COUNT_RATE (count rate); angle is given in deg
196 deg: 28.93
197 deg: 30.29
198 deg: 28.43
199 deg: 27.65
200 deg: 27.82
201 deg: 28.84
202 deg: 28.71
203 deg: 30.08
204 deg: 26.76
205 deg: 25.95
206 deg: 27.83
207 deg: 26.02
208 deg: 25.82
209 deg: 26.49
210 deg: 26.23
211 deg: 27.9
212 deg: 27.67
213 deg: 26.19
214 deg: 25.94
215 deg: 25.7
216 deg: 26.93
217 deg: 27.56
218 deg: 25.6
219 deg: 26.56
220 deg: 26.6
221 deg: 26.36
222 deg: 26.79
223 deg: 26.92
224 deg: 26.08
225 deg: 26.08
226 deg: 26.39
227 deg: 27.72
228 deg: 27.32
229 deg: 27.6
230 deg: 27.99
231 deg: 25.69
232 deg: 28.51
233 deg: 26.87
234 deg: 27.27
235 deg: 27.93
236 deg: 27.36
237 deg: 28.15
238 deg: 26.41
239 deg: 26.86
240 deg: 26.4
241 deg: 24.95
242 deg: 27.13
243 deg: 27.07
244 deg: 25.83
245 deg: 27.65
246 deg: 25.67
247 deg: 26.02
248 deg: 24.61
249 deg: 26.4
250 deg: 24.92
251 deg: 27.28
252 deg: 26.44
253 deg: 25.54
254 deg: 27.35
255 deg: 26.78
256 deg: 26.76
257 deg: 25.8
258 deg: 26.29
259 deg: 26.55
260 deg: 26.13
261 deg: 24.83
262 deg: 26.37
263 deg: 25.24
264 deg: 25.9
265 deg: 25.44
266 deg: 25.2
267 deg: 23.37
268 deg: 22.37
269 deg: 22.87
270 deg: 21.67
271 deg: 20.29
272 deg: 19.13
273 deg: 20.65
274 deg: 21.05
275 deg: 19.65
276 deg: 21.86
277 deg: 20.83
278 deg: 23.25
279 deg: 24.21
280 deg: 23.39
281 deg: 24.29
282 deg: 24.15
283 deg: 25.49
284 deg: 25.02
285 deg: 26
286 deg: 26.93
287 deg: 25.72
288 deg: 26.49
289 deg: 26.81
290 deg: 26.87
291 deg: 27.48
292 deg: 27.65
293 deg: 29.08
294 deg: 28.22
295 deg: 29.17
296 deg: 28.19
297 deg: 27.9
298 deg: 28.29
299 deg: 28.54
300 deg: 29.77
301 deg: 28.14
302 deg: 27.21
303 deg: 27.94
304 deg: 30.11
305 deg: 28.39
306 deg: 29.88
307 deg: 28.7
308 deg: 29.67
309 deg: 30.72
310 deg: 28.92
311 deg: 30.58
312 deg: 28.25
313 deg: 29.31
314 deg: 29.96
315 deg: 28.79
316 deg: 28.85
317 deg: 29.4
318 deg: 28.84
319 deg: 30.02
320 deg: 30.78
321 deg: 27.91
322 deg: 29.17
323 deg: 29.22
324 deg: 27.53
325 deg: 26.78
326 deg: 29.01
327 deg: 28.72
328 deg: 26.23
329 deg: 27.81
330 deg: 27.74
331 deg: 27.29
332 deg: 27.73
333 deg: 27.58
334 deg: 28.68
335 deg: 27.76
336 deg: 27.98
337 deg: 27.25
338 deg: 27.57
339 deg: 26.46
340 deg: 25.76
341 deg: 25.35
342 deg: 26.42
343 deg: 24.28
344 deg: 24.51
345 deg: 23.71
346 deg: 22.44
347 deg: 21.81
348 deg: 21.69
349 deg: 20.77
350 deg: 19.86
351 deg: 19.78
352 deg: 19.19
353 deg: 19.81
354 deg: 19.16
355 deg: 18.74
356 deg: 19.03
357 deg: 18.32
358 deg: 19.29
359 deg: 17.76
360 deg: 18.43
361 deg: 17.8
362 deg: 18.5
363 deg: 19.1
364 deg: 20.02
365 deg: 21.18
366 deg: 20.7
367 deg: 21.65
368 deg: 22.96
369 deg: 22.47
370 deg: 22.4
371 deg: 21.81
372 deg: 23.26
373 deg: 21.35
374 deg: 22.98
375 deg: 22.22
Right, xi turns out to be -4.51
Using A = 63.5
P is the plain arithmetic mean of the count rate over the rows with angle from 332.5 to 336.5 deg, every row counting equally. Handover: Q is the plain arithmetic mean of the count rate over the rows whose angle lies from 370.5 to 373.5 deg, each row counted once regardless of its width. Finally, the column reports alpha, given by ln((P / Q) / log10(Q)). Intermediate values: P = 28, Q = 22.1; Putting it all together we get -0.06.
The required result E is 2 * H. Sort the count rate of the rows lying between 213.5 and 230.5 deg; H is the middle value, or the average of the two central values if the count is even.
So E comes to 53.2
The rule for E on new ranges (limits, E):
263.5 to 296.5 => 50.0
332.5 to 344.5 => 53.7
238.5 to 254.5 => 52.8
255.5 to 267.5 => 51.7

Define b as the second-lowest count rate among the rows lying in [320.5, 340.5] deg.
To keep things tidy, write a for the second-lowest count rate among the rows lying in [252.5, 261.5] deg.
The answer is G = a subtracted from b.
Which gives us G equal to 1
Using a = 25.54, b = 26.23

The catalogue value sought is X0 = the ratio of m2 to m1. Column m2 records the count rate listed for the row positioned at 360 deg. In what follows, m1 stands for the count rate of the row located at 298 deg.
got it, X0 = 0.65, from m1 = 28.29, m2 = 18.43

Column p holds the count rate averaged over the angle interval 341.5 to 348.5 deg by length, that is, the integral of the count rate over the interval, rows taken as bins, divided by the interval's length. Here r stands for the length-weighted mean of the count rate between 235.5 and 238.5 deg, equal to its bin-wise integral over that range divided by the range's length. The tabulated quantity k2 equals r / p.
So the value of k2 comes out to 1.16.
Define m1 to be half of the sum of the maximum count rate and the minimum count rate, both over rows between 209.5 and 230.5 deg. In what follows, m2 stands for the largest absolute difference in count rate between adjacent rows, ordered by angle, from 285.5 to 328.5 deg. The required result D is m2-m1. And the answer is -23.9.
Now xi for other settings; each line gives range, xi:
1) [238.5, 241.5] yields -4.73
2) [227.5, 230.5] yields -4.80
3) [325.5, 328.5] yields -4.81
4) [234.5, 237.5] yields -4.80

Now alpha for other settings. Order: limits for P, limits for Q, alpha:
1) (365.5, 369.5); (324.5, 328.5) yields -0.60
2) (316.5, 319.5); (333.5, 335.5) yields -0.33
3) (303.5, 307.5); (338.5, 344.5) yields -0.20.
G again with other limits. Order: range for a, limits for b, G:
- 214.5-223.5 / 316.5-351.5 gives -6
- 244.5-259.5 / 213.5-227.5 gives 1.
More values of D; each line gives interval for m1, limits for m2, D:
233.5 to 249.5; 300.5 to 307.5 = -24.2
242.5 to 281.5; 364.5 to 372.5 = -21.9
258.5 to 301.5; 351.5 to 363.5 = -22.9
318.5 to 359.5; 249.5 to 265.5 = -21.9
